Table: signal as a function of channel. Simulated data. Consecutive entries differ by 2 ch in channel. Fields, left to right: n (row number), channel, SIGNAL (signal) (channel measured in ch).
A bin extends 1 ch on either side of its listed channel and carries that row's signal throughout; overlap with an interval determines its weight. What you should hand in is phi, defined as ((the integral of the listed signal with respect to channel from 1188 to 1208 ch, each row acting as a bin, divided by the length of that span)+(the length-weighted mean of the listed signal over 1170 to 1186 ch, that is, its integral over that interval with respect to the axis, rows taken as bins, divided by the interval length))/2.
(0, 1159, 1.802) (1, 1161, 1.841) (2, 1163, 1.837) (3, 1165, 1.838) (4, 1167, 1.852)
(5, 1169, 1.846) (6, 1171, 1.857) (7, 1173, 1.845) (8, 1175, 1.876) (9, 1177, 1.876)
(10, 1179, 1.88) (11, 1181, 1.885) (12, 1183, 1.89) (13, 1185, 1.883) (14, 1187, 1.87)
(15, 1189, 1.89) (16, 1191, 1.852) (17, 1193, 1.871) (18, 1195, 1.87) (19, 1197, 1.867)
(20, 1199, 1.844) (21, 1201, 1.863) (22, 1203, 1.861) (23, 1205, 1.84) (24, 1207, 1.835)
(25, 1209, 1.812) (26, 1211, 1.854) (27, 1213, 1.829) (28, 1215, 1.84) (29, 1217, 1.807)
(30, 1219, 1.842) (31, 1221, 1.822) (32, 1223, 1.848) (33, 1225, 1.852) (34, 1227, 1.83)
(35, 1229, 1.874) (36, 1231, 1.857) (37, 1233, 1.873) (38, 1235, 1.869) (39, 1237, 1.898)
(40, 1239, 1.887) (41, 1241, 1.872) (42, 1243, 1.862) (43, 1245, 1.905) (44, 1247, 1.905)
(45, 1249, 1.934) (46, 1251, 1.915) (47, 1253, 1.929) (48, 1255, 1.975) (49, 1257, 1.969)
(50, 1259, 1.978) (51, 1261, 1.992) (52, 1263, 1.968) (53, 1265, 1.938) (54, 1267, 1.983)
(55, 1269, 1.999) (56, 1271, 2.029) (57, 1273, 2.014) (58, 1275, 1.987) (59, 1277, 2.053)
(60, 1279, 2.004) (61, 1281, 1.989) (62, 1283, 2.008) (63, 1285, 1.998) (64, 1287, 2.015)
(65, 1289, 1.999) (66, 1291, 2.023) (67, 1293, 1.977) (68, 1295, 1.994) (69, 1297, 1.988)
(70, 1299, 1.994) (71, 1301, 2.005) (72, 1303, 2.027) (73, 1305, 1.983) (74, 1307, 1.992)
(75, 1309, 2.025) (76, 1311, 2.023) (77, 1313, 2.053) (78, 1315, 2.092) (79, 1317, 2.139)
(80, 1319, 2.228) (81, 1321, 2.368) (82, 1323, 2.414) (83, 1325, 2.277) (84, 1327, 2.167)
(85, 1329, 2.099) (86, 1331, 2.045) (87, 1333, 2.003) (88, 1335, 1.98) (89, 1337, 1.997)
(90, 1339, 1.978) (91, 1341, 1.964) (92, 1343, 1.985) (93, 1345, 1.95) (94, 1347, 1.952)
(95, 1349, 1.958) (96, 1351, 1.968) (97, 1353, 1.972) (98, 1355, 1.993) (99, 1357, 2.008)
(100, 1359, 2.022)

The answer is 1.87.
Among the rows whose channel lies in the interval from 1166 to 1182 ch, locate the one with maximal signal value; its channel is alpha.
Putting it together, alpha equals 1181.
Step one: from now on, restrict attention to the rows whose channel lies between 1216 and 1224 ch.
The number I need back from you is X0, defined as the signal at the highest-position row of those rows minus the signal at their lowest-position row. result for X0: 0.04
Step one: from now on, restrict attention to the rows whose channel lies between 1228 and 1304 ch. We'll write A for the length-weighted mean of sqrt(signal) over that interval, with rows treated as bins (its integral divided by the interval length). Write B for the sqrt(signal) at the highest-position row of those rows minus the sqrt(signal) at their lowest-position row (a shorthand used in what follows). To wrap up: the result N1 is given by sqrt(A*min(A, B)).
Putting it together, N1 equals 0.28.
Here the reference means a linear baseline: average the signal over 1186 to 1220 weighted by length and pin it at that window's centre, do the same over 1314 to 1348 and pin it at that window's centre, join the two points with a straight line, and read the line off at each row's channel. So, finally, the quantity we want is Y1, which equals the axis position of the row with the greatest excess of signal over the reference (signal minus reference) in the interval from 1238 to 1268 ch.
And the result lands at 1261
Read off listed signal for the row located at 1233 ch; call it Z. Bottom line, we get 1.873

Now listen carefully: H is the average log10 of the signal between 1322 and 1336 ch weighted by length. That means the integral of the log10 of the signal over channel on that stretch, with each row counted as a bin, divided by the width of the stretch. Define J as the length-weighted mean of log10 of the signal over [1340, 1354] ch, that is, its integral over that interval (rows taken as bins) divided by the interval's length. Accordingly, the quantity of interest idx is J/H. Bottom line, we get 0.89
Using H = 0.330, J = 0.293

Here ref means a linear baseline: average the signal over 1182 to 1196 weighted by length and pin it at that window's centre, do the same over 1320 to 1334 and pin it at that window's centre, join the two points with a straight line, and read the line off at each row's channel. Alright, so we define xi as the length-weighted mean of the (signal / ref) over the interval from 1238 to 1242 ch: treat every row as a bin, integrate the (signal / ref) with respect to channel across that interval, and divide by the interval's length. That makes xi 0.94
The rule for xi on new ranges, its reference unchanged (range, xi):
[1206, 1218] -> 0.95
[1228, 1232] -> 0.95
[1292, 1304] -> 0.94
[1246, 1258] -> 0.96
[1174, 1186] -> 1.01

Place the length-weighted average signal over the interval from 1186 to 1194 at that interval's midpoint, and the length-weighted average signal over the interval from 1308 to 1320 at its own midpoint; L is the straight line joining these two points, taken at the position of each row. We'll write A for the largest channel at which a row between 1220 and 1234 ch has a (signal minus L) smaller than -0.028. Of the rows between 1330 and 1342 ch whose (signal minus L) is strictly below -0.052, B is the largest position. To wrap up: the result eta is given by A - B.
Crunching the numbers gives -108 ch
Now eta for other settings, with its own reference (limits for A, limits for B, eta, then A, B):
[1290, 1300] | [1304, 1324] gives -12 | 1299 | 1311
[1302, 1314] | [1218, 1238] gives 76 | 1313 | 1237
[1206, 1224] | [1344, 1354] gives -130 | 1223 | 1353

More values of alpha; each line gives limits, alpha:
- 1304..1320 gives 1319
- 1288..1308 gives 1303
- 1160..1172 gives 1171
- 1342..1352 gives 1343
